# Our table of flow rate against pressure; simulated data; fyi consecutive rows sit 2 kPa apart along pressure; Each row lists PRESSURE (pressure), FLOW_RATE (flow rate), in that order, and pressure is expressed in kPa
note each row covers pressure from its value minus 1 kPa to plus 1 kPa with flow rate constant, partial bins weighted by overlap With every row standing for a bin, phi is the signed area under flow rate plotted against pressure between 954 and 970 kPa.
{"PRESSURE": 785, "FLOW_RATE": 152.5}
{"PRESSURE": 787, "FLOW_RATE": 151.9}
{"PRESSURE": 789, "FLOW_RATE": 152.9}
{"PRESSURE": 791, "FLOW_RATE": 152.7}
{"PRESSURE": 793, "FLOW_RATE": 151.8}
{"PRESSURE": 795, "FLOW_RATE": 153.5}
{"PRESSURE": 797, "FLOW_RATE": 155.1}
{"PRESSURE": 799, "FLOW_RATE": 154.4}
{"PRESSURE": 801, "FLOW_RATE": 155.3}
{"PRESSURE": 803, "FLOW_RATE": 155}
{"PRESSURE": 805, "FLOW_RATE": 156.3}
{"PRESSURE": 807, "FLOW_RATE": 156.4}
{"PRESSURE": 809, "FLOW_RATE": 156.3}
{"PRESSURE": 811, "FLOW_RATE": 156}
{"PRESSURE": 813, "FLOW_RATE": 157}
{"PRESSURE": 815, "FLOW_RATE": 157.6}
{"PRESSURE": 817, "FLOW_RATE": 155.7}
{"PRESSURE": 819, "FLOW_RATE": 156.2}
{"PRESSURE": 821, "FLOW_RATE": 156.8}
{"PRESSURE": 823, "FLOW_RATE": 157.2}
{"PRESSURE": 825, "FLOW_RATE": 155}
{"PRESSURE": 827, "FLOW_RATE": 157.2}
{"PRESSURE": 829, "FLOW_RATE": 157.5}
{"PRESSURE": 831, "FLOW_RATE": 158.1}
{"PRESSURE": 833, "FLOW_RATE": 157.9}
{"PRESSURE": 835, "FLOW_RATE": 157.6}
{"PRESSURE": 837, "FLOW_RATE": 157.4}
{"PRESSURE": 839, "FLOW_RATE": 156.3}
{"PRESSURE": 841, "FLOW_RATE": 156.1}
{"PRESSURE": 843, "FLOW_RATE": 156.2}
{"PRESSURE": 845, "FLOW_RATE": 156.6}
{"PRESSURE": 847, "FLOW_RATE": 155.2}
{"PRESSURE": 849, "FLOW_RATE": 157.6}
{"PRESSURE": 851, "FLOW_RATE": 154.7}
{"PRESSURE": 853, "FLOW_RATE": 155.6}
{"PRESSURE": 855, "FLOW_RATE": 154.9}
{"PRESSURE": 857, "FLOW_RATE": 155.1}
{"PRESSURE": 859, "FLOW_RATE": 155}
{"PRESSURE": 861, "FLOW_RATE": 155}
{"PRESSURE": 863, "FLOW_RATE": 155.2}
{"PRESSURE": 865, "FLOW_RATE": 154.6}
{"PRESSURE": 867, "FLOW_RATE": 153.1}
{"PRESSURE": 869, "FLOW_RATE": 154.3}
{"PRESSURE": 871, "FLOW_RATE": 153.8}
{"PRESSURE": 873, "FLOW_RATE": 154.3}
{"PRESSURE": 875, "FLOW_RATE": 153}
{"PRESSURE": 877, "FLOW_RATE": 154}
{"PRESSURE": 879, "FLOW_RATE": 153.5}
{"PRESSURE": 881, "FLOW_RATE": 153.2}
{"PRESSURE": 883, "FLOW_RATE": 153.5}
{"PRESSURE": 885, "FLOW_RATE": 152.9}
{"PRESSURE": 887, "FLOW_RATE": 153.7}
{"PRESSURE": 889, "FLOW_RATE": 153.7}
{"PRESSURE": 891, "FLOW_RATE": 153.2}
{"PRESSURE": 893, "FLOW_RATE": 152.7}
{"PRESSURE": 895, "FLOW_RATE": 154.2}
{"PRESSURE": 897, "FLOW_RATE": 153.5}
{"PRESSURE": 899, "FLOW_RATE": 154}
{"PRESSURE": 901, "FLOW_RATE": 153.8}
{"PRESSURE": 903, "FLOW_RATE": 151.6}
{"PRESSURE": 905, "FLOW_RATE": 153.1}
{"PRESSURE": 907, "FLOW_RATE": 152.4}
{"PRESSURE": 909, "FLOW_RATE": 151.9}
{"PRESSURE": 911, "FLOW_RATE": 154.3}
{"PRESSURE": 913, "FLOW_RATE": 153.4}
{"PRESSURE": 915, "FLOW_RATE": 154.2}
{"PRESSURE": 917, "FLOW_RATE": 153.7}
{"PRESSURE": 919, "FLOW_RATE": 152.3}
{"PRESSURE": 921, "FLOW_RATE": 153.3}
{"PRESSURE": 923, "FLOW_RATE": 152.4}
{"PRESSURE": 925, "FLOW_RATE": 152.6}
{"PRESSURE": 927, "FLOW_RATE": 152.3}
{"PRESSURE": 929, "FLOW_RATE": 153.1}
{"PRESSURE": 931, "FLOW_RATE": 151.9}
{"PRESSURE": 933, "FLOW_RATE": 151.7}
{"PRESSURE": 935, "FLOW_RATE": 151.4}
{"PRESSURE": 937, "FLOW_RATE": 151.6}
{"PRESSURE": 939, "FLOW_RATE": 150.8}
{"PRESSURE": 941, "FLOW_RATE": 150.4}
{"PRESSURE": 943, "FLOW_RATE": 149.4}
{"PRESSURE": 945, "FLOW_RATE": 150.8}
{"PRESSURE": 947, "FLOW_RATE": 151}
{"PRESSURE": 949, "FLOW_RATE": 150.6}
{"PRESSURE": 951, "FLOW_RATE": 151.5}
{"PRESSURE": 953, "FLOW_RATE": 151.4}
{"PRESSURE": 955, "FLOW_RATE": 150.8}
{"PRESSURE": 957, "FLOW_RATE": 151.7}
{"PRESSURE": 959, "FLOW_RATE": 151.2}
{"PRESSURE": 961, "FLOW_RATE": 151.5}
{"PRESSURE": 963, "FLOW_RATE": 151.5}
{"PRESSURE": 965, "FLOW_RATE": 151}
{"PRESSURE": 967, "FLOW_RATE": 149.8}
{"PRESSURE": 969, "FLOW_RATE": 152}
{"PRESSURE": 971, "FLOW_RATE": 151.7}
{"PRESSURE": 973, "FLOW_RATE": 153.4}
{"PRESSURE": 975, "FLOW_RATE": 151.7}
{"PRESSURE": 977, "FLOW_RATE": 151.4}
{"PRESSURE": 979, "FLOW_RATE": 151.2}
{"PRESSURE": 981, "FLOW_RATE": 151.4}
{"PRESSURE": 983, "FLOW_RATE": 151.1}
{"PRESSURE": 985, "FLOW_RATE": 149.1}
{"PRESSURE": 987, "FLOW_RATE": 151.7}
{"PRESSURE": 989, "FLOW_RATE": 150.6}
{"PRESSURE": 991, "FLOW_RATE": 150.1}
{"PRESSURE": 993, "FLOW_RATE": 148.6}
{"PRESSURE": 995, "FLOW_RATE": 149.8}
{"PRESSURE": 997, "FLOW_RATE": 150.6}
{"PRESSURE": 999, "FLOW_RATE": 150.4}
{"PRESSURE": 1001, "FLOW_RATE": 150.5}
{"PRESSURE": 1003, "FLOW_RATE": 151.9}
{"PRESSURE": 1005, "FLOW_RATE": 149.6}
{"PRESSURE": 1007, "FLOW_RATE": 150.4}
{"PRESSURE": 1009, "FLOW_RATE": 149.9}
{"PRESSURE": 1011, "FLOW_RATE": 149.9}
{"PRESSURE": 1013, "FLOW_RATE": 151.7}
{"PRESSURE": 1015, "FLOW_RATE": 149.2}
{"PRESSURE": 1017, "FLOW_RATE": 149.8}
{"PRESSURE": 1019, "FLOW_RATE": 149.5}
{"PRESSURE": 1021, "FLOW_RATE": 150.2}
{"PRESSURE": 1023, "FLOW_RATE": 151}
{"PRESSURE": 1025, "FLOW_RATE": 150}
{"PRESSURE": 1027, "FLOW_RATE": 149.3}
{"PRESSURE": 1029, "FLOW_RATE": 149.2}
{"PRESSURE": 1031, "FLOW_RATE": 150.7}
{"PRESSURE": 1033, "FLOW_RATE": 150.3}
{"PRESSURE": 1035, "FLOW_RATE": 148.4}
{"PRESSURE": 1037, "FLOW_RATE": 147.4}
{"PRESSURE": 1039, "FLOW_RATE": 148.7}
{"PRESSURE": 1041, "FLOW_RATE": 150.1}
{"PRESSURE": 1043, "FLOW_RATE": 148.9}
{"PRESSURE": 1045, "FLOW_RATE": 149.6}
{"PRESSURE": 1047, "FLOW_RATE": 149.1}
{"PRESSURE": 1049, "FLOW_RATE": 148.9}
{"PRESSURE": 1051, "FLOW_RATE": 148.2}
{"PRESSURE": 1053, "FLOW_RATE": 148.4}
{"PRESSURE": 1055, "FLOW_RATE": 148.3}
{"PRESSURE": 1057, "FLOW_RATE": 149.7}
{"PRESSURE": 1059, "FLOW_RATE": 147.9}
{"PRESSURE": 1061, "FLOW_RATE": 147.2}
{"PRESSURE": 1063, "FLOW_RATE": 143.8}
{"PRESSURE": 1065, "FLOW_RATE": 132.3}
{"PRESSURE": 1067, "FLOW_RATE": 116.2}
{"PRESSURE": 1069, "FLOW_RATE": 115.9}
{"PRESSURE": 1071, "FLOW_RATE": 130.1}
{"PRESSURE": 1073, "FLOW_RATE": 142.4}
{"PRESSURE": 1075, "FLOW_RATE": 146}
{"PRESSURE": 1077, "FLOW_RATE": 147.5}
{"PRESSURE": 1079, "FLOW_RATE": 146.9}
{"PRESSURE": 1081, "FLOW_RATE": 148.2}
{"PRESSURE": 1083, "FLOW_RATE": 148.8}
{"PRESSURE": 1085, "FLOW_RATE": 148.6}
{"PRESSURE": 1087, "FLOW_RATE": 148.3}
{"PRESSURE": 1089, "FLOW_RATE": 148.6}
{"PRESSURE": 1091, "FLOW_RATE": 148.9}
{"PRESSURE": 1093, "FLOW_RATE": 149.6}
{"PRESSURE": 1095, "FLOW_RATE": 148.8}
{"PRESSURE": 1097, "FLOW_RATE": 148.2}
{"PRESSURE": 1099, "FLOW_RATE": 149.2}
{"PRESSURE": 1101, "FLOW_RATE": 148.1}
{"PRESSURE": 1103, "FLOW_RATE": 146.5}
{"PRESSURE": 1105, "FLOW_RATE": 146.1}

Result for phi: 2419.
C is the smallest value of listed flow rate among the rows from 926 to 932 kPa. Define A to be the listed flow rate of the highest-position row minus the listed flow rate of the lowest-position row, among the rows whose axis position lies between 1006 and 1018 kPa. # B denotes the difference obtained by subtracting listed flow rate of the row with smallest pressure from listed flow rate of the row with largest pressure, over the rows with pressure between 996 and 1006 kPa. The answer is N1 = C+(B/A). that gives 154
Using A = -0.6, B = -1.0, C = 151.9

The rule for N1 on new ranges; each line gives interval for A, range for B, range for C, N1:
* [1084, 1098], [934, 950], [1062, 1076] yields 118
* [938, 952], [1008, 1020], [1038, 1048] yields 148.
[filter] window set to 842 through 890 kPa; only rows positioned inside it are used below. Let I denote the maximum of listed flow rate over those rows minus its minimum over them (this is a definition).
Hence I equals 5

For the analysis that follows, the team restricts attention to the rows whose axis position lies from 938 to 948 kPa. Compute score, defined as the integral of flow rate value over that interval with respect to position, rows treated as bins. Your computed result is 1505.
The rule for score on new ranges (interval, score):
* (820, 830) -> 1567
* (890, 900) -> 1535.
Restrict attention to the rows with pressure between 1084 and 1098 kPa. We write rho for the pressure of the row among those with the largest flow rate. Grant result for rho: 1093 kPa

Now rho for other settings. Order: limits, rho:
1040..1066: 1041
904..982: 911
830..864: 831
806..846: 831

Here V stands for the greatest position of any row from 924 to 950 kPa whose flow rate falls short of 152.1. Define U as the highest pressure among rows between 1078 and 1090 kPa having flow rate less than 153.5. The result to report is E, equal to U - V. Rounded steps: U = 1089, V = 949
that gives 140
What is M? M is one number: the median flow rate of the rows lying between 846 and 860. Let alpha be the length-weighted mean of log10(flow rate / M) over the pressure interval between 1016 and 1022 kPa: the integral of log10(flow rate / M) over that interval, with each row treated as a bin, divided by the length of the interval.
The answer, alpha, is -0.015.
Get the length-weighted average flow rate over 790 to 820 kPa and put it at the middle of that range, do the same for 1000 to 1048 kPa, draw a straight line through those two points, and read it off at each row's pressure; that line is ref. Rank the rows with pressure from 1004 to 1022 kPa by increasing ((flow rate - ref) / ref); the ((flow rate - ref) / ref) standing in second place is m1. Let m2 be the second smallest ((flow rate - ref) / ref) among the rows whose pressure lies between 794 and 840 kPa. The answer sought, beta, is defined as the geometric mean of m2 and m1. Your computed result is 0.0055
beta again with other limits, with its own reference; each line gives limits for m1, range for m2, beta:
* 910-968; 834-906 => 0.0063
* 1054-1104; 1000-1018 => 0.0315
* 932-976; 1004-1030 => 0.0066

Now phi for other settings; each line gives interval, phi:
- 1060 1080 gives 2737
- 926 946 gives 3027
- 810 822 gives 1879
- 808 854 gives 7204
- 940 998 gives 8754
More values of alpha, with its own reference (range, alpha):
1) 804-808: 0.003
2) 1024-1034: -0.015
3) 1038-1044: -0.017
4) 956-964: -0.010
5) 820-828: 0.004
